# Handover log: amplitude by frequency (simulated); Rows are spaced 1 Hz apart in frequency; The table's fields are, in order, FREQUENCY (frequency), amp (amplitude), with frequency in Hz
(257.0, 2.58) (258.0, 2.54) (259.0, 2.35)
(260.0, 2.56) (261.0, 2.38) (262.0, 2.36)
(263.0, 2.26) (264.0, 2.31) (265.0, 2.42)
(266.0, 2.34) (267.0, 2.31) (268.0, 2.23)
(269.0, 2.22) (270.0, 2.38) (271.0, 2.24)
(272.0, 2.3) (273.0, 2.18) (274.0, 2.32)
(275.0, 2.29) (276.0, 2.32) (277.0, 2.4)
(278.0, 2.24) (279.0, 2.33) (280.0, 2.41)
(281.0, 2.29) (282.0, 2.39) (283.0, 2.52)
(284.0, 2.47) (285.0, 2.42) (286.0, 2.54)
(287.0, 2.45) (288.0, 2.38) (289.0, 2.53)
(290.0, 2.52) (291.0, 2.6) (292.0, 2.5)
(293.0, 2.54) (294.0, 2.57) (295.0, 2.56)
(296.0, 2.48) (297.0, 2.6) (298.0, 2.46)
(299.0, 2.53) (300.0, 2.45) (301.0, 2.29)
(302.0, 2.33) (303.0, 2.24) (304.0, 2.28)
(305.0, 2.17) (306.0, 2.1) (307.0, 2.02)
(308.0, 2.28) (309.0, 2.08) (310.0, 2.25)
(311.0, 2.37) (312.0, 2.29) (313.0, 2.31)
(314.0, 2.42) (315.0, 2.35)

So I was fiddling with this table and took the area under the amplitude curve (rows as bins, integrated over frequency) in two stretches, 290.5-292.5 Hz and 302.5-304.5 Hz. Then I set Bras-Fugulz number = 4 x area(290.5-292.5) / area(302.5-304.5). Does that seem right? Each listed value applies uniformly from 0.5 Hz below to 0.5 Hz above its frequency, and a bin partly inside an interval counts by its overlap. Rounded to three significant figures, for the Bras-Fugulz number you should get 4.51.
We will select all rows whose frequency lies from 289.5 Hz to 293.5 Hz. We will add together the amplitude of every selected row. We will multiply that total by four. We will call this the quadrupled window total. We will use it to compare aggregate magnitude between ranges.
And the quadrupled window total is 40.6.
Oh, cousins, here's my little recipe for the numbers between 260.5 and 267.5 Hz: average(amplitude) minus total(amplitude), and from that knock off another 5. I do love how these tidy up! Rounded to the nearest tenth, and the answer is -19.0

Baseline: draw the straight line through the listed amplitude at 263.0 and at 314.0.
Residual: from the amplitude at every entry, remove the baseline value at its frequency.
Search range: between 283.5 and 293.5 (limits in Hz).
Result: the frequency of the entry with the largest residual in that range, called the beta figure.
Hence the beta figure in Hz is 291.0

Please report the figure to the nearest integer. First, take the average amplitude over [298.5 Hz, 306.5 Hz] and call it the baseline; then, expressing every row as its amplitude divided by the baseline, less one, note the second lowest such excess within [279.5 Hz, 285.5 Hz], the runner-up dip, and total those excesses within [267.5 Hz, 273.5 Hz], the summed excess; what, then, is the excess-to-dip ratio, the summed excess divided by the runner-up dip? -3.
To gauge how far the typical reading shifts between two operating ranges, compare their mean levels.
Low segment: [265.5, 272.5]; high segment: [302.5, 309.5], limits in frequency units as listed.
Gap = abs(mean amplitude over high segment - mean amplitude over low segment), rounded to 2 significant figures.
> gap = 0.12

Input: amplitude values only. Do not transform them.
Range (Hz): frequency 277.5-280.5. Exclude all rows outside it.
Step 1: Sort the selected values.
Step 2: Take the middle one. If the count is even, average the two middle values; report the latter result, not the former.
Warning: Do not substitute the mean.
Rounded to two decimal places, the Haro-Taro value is 2.33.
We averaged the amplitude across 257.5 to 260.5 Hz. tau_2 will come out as 2.48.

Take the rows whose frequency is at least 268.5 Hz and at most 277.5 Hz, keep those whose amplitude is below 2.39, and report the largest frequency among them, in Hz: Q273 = 276.0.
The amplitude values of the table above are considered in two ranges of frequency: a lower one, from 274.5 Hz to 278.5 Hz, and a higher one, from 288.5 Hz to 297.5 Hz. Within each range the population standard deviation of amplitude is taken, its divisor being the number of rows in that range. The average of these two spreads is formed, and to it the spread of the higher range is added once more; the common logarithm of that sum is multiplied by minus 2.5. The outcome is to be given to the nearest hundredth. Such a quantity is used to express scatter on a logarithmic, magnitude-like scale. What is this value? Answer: 2.64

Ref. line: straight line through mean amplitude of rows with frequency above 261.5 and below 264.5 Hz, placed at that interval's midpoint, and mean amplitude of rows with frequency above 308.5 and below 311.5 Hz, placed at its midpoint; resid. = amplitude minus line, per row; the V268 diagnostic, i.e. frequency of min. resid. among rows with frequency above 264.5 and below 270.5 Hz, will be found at 269.0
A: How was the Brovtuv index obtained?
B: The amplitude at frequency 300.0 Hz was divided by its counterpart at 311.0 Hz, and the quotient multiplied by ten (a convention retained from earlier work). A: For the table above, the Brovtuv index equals 10.3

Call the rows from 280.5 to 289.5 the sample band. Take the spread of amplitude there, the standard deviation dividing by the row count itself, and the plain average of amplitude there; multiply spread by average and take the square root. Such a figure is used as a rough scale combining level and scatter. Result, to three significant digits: 0.436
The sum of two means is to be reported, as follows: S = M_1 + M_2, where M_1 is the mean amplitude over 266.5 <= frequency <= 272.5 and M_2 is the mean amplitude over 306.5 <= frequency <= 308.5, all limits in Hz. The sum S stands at 4.43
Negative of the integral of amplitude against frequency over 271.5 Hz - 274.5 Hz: -6.8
